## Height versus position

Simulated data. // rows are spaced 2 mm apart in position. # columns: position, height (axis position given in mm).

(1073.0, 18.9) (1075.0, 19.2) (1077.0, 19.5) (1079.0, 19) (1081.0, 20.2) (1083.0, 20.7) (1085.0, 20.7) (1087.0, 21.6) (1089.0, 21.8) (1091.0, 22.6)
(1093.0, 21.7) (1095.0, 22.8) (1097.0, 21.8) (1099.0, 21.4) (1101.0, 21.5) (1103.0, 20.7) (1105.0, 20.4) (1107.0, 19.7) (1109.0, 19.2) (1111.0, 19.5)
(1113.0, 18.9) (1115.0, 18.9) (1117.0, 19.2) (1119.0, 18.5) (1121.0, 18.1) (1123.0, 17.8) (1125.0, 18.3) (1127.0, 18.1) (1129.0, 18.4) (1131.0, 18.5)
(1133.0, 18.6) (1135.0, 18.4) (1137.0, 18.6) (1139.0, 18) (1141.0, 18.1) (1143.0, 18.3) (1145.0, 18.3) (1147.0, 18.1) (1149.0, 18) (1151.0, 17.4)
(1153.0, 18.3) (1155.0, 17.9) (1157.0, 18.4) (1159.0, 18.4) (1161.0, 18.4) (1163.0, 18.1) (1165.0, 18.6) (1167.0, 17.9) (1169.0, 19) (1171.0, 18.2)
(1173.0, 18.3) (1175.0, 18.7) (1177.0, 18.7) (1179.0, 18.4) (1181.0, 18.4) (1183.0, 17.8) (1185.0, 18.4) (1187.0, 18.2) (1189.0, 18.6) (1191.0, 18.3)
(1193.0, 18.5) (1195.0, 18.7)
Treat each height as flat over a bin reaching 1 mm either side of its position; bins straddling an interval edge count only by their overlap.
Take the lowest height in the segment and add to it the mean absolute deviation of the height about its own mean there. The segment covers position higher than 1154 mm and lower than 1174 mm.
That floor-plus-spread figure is 18.1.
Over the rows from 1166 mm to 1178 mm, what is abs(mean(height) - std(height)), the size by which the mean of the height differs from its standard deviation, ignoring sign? 18.1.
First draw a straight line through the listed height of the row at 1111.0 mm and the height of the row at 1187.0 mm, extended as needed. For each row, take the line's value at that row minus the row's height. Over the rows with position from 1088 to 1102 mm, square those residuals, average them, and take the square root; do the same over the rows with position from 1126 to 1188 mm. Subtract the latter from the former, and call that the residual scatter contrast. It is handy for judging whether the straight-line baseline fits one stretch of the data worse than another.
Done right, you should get 1.60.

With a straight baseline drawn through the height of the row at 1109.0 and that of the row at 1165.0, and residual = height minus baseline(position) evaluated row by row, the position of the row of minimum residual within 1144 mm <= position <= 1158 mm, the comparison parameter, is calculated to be 1151.0 mm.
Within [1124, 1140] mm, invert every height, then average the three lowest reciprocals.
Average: 0.0539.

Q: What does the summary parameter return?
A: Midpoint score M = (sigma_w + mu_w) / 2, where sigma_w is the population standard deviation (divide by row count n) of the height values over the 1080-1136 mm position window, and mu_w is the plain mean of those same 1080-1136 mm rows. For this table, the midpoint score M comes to 10.71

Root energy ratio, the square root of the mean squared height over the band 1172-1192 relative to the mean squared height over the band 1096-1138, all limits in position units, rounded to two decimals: 0.95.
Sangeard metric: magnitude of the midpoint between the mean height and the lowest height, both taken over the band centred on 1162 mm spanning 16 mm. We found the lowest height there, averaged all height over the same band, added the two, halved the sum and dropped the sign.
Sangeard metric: 18.1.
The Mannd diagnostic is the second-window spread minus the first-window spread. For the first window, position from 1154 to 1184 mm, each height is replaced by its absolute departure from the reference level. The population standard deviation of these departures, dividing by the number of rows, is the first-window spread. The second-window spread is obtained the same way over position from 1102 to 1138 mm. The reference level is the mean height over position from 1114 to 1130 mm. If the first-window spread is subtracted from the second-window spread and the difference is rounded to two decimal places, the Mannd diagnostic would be 0.43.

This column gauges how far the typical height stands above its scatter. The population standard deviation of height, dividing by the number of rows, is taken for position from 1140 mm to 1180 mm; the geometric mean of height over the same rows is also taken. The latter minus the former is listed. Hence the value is 17.93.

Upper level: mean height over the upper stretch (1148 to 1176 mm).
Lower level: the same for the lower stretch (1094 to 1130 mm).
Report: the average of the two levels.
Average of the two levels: 18.9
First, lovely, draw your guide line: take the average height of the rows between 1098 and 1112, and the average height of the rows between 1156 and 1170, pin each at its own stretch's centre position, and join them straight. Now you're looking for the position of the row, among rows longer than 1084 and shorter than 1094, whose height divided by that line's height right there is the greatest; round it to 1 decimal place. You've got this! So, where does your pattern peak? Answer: 1091.0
